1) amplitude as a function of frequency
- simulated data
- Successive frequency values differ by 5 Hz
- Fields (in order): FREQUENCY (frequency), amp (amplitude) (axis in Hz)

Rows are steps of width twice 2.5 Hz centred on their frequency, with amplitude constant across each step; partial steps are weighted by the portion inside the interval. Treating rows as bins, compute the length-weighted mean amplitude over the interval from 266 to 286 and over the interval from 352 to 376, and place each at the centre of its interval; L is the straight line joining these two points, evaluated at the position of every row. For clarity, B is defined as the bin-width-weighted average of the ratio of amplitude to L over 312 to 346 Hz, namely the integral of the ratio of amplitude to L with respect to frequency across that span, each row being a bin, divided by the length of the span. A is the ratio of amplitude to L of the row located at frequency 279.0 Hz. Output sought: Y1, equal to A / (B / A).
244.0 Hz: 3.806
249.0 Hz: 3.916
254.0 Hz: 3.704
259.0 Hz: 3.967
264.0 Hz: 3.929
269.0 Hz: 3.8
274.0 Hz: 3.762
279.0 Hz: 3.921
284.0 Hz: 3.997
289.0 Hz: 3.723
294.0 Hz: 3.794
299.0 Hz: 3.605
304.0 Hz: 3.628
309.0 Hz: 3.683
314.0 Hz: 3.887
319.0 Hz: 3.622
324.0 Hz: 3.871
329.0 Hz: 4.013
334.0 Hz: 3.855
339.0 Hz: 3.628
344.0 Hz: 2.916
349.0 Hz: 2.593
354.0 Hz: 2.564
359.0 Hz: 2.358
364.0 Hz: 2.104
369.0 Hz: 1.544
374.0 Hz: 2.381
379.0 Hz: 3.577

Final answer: 0.8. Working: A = 1.03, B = 1.30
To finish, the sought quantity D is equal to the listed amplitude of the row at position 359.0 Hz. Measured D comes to 2.358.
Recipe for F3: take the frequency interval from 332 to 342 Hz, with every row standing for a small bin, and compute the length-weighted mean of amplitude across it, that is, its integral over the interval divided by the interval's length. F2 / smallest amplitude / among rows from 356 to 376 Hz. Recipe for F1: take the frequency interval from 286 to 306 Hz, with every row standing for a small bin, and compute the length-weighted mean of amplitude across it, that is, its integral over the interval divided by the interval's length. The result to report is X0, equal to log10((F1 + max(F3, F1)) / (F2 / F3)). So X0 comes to 1.25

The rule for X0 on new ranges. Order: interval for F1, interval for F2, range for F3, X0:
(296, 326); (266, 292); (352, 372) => 0.63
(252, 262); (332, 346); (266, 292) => 1.01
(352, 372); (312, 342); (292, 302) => 0.77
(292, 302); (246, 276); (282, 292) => 0.89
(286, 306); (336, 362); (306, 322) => 1.07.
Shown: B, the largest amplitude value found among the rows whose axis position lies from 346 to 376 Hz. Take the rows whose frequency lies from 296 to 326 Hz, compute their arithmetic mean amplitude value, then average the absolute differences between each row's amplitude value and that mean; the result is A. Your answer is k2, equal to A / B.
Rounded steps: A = 0.109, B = 2.593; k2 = 0.042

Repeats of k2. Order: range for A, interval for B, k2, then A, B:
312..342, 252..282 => 0.032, 0.125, 3.967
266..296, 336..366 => 0.023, 0.084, 3.628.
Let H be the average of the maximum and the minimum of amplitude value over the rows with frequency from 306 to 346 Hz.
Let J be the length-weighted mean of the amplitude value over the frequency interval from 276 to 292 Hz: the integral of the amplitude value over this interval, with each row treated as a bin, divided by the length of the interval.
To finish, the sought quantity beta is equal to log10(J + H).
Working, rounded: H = 3.46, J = 3.9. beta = 0.866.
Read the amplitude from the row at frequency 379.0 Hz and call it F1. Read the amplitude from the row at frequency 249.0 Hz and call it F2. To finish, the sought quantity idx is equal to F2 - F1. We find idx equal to 0.34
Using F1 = 3.577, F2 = 3.916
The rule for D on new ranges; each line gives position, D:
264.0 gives 3.929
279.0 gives 3.921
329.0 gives 4.013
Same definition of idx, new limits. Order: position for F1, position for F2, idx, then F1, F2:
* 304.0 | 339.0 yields 0.00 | 3.628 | 3.628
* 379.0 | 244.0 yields 0.23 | 3.577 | 3.806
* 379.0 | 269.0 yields 0.22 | 3.577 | 3.8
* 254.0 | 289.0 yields 0.02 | 3.704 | 3.723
